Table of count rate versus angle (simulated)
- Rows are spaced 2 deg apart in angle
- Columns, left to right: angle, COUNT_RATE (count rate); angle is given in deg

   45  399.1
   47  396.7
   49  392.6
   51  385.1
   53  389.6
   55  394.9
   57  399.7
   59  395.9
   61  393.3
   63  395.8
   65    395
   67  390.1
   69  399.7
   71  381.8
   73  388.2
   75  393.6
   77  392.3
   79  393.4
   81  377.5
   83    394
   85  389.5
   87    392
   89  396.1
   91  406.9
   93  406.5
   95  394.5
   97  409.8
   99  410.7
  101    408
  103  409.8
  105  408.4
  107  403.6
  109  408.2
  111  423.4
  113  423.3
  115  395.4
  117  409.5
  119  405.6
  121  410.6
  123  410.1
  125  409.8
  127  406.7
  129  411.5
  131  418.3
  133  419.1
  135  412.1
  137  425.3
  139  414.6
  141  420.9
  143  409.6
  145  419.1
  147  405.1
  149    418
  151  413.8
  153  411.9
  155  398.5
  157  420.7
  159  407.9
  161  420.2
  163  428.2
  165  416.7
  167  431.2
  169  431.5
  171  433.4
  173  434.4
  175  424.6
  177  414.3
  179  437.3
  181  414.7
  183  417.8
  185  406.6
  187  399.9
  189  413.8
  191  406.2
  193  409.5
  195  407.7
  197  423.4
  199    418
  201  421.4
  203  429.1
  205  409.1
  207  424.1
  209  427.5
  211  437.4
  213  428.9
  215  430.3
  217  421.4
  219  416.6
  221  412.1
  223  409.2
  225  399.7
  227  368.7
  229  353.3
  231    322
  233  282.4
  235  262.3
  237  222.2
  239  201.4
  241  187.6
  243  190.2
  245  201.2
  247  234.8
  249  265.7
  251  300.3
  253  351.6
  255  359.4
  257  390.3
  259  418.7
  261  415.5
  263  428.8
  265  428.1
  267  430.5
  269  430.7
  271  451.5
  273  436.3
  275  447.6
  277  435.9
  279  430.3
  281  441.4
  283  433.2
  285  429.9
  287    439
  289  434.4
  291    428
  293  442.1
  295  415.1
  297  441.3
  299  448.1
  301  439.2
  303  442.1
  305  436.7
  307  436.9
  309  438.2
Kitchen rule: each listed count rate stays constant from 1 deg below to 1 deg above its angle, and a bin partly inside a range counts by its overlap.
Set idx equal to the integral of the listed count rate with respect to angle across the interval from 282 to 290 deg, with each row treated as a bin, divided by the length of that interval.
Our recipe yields 434.1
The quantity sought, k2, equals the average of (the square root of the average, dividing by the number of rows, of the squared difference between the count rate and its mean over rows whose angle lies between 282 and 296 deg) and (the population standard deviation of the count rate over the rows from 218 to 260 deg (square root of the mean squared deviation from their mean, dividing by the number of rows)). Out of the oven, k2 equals 45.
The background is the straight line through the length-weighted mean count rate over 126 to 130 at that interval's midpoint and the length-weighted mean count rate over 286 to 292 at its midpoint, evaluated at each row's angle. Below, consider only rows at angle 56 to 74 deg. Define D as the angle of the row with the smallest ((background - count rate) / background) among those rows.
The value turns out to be 57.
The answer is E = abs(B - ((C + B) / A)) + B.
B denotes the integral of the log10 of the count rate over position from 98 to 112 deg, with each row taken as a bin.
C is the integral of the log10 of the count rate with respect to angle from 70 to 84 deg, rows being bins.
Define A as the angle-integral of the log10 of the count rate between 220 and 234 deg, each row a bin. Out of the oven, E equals 71.1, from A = 35.8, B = 36.58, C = 36.3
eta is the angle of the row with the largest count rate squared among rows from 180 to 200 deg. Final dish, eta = 197 deg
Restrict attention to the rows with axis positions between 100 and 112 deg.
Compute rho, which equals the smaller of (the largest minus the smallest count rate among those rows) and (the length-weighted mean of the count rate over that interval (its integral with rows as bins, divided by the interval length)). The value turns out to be 20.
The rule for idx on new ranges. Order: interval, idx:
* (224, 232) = 360.9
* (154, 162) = 411.8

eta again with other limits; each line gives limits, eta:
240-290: 271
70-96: 91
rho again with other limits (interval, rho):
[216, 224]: 12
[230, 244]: 134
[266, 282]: 21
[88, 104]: 16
